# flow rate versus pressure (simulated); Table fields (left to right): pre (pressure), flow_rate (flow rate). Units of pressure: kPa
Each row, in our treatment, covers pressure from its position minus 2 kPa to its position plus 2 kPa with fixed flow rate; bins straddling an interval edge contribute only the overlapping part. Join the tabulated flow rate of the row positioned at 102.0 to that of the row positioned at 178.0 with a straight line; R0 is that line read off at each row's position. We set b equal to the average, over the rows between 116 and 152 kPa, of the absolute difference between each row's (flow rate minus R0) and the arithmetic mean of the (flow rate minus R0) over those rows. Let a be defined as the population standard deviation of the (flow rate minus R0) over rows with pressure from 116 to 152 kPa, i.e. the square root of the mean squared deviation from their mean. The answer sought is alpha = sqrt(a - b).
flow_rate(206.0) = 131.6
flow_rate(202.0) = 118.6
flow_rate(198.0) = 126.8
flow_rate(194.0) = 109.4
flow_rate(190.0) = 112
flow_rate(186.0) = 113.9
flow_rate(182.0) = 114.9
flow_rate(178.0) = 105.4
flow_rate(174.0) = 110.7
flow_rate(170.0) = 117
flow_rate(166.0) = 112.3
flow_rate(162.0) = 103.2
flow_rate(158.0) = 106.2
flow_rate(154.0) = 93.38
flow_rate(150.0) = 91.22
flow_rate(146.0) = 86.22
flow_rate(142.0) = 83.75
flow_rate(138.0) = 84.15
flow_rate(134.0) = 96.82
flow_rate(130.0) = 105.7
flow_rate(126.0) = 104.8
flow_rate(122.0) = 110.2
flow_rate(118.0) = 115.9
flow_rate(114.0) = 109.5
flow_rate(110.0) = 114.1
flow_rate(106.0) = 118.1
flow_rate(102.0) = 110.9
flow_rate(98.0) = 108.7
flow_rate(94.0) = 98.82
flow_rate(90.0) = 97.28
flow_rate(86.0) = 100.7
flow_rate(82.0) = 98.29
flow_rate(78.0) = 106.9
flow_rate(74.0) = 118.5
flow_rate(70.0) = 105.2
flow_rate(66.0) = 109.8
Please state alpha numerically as 1.0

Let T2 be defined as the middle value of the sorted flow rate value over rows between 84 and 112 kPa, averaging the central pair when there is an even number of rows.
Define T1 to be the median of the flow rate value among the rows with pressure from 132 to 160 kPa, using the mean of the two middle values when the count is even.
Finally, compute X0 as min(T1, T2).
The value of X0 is 91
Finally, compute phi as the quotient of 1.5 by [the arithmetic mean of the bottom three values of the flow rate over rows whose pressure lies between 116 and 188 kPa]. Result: 0.018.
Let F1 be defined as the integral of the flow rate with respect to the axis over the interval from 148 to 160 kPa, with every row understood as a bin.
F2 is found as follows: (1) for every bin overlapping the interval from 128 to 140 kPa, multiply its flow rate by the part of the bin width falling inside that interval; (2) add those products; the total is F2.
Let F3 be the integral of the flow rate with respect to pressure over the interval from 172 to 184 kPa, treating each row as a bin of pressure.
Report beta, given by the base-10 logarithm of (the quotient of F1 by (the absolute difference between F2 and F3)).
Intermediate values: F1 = 1163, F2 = 1147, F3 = 1324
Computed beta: 0.82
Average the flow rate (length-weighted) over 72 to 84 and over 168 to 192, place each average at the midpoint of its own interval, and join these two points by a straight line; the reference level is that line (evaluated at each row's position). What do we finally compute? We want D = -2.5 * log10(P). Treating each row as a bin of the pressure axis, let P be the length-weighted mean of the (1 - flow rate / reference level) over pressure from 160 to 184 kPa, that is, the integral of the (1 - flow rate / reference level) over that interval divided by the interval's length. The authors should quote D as 4.8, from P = 0.012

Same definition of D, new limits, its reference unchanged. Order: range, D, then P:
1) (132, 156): 1.8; 0.194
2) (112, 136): 4.0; 0.025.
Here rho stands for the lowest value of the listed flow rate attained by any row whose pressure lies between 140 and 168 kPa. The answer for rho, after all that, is 83.75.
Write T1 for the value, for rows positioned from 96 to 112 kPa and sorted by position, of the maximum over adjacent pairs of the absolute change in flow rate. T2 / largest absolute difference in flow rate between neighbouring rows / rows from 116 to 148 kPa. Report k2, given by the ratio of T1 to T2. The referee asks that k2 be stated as 0.57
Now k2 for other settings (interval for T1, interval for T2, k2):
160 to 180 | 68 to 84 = 0.68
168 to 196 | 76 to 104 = 0.96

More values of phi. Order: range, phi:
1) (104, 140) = 0.016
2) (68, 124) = 0.015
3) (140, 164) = 0.017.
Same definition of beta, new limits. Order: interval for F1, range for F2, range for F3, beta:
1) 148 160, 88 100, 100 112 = 0.88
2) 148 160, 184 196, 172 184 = 1.83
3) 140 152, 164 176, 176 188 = 1.65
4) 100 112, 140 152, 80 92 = 0.99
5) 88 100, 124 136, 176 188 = 1.05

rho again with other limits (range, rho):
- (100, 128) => 104.8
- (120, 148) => 83.75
